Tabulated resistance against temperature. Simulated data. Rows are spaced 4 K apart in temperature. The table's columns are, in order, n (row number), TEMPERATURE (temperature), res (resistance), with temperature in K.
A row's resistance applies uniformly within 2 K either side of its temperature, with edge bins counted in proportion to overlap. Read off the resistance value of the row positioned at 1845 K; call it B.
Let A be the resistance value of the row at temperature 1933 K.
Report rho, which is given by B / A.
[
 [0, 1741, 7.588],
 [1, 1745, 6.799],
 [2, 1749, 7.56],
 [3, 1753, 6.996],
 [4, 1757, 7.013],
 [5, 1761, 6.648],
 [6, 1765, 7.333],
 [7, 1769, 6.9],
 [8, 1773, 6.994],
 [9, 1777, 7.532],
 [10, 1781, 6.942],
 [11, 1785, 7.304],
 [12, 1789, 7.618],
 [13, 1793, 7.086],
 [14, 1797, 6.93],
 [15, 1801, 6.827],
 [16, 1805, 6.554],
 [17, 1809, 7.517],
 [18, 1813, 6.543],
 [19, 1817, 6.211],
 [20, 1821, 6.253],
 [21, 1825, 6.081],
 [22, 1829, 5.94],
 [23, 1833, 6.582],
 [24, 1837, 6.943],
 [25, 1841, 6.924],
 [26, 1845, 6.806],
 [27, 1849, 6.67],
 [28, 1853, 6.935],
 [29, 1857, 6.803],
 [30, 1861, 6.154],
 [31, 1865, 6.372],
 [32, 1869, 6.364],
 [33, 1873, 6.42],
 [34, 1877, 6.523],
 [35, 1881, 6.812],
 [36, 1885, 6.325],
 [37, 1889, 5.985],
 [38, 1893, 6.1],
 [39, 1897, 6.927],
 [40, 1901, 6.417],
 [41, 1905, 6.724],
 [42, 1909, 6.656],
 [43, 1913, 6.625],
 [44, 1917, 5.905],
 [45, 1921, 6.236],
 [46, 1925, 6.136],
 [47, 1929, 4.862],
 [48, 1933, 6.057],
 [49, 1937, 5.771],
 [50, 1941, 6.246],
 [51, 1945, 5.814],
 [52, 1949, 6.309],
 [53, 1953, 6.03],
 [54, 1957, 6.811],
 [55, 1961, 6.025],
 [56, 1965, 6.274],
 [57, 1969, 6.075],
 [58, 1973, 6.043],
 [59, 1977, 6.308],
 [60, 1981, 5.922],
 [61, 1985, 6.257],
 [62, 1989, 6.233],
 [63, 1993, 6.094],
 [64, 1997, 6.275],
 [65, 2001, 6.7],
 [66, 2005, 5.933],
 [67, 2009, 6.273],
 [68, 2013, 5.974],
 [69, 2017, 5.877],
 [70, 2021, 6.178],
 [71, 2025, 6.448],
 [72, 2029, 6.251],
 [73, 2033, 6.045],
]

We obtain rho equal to 1.12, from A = 6.057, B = 6.806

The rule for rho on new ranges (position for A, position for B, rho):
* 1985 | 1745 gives 1.09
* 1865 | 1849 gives 1.05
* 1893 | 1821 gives 1.03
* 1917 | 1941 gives 1.06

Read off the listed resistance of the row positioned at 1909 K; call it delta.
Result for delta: 6.656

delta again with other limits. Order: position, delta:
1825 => 6.081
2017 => 5.877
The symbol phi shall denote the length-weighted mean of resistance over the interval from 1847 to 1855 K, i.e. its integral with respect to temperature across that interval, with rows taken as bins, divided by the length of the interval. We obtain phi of 6.8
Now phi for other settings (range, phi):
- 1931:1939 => 5.9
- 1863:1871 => 6.4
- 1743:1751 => 7.2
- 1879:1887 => 6.6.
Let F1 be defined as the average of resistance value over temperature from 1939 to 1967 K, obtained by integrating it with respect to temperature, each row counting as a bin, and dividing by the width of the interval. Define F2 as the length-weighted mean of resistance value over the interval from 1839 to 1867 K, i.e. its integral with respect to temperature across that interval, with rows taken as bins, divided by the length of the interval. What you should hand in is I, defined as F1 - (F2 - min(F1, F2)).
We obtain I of 5.8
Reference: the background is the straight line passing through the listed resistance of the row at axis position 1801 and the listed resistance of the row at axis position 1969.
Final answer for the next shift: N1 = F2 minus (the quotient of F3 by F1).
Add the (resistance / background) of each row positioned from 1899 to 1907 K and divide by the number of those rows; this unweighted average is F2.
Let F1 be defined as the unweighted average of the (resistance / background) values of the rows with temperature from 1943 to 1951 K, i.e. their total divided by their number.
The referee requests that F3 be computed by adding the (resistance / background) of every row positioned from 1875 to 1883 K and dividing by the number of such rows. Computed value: -0.02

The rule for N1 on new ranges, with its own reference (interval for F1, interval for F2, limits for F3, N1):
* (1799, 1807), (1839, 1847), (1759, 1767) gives 0.02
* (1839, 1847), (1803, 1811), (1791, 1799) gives 0.05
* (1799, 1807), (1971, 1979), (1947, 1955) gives 0.00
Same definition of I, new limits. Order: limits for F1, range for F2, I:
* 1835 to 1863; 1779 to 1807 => 6.5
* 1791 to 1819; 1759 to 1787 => 6.5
